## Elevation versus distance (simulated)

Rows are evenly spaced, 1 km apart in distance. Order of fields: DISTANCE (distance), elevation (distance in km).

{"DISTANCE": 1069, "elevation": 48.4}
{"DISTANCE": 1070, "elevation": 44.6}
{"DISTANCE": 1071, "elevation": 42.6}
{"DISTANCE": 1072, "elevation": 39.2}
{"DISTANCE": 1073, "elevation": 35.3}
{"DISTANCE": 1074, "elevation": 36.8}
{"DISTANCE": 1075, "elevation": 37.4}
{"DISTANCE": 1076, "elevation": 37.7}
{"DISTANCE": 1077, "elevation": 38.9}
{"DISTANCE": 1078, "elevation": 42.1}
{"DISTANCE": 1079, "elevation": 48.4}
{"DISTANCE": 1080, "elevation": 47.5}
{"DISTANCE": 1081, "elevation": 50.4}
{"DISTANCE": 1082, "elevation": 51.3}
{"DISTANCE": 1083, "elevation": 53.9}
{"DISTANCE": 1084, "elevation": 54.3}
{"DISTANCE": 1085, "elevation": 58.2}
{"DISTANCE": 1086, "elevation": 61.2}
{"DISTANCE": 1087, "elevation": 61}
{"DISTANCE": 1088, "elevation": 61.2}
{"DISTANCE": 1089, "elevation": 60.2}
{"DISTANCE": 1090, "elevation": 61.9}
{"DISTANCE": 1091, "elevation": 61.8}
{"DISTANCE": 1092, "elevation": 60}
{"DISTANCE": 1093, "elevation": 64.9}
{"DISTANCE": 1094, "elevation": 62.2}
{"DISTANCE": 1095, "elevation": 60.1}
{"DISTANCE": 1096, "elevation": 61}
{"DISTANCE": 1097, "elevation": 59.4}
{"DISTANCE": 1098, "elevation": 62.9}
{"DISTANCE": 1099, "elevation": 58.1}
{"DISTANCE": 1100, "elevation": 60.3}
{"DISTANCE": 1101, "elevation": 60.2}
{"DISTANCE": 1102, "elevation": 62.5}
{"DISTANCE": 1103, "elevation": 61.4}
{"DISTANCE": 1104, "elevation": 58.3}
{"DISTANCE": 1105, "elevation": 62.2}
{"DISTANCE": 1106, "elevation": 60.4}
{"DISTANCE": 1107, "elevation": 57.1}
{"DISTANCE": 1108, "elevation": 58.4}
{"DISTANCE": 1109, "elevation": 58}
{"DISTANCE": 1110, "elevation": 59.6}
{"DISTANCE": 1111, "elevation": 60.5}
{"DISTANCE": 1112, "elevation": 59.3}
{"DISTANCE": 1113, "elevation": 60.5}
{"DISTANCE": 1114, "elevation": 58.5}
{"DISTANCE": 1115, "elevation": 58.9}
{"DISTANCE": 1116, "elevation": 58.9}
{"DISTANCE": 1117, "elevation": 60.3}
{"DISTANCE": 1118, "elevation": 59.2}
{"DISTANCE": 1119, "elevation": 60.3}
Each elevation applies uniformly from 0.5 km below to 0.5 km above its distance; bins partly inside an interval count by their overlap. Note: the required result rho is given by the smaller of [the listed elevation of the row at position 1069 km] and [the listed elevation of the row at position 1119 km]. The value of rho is 48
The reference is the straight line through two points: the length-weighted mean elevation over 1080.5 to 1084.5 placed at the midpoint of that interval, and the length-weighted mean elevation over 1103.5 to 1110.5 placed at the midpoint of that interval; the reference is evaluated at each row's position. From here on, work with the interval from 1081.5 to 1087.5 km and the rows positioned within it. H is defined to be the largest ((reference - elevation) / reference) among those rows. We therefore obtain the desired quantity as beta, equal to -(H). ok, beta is -0.02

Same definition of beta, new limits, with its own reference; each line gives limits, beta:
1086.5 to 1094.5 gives 0.09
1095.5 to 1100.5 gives 0.02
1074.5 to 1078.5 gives -0.26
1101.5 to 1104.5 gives 0.00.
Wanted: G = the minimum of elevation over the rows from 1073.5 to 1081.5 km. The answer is 36.8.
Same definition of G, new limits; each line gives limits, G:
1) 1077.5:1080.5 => 42.1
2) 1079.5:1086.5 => 47.5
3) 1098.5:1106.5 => 58.1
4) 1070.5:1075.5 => 35.3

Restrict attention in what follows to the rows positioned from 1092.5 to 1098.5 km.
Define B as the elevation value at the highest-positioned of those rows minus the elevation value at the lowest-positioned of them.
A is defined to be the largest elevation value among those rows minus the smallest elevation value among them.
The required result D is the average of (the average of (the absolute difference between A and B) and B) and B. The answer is 0.4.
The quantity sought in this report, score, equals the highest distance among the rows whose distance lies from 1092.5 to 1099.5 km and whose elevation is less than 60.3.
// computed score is 1099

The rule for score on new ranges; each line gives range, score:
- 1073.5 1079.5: 1079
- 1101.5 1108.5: 1108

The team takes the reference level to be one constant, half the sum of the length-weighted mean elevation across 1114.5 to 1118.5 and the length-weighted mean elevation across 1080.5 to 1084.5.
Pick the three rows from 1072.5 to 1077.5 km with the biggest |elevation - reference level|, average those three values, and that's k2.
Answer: 19.4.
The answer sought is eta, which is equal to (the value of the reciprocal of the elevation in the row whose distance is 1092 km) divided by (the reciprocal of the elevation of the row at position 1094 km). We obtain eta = 1.04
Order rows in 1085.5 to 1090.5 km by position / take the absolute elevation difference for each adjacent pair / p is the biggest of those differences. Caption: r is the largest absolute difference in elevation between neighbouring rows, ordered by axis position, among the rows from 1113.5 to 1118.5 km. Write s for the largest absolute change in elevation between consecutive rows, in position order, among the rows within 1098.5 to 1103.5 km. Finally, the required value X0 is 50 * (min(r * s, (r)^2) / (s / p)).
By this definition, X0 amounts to 72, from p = 1.70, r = 1.4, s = 2.3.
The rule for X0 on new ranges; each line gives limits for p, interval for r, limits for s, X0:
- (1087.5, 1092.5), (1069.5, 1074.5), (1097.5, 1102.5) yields 285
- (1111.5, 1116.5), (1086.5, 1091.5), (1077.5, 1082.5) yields 46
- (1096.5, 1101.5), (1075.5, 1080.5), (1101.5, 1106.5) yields 1512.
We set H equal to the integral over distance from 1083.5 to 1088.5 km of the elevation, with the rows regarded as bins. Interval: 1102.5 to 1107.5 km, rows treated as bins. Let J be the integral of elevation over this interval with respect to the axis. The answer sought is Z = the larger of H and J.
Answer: 299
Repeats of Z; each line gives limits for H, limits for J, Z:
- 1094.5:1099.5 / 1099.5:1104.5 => 303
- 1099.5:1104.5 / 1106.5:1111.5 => 303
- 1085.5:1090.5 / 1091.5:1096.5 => 308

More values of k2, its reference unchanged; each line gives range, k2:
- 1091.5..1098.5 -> 7.4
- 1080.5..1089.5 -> 5.4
